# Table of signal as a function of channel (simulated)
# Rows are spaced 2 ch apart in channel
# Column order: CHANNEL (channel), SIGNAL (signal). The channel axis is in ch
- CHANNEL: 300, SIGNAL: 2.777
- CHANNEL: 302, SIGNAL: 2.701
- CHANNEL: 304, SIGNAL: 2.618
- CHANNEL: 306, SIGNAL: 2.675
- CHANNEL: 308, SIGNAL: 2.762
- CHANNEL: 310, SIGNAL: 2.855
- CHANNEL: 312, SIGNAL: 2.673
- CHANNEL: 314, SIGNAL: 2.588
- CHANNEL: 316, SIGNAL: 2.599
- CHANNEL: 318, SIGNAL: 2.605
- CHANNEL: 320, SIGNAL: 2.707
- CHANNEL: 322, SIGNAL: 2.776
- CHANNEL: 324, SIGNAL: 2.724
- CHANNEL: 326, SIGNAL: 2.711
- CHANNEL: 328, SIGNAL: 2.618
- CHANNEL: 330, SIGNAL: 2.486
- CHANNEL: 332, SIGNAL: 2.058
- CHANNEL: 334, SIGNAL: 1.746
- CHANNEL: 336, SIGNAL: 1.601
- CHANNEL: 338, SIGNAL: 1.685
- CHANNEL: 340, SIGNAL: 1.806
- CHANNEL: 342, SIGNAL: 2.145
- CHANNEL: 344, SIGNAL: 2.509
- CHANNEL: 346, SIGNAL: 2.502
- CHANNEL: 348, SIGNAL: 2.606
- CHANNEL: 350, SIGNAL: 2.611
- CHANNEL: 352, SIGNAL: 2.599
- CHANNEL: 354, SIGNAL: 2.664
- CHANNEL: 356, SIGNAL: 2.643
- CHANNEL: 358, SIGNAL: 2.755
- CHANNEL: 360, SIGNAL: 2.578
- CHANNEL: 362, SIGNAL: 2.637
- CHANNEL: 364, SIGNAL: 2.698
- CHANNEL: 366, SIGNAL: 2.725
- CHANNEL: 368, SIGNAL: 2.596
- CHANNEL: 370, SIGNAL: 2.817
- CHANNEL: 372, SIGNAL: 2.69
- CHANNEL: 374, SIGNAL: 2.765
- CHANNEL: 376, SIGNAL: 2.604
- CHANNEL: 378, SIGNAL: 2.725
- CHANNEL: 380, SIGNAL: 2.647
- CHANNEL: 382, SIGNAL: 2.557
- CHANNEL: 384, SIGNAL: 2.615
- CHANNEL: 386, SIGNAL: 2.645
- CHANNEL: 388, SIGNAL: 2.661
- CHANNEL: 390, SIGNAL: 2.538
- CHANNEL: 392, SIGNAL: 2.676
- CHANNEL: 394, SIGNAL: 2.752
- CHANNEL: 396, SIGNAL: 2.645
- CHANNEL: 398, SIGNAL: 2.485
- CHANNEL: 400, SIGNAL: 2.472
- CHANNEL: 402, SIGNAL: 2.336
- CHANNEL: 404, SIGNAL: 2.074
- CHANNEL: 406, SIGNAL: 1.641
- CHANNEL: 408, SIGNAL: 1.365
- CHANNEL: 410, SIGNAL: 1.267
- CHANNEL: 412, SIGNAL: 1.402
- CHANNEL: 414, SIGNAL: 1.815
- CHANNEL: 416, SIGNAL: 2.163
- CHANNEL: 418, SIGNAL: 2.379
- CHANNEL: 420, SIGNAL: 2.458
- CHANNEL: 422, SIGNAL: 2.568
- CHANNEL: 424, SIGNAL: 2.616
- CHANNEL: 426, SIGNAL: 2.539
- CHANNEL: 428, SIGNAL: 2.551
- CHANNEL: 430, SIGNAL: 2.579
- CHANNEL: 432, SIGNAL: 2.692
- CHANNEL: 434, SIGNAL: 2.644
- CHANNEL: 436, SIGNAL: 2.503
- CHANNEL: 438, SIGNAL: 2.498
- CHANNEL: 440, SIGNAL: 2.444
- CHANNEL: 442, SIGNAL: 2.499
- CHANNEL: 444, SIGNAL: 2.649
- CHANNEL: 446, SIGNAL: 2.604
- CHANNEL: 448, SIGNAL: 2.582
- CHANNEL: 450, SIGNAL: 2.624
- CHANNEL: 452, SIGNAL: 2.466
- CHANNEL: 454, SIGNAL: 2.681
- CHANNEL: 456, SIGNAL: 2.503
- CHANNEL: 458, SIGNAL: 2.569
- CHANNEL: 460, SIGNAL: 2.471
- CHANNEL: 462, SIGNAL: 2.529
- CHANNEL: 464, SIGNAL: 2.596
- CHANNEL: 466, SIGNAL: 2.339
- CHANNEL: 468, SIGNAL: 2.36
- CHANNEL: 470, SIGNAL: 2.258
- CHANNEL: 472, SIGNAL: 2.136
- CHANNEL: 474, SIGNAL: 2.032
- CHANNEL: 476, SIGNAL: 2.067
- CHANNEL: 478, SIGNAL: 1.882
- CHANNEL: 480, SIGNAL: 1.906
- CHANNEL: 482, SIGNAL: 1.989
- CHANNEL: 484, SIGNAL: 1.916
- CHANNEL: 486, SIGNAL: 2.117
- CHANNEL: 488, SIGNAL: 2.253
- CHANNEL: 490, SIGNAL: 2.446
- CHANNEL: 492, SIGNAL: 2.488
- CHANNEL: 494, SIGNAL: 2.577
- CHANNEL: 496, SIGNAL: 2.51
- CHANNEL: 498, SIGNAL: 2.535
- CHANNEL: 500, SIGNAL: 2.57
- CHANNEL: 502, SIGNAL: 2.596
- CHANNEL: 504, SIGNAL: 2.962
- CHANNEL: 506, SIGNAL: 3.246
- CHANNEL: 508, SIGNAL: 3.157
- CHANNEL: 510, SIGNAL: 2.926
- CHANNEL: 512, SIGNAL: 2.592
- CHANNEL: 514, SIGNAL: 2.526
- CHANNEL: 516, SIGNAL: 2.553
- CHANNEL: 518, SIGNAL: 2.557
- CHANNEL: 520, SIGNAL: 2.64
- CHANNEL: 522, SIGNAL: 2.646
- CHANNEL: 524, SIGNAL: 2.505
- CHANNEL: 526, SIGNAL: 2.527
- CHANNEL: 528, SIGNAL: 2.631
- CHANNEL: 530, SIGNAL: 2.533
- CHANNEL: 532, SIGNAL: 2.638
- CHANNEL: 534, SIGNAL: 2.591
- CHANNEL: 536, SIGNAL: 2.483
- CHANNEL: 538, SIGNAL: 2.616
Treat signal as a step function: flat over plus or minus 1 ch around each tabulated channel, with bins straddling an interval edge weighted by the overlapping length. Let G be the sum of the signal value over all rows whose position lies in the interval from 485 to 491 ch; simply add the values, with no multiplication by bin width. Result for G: 6.8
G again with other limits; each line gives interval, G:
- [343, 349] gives 7.6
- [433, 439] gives 7.6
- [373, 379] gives 8.1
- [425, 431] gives 7.7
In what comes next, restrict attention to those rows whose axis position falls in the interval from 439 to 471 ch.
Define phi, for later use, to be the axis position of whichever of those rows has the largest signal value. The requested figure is 454 ch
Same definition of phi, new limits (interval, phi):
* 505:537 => 506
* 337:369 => 358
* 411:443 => 432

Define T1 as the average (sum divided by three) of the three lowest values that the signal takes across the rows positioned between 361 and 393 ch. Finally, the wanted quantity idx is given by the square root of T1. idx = 1.60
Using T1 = 2.56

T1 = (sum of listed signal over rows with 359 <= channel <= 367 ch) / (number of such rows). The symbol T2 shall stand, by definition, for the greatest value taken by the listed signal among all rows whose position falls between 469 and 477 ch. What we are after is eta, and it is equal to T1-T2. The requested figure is 0.4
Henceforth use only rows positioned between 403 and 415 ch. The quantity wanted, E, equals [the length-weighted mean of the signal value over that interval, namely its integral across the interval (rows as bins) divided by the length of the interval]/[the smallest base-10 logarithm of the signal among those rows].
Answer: 15.5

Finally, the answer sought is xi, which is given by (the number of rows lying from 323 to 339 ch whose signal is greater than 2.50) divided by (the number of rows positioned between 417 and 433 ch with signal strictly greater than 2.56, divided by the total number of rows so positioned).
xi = 6.0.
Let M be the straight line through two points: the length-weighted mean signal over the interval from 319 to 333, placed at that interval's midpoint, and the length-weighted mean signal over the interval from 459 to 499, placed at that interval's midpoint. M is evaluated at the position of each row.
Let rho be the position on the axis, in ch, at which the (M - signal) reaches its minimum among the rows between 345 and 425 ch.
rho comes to 370 ch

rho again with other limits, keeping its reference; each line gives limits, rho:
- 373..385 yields 374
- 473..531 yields 506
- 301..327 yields 310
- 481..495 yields 494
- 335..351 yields 350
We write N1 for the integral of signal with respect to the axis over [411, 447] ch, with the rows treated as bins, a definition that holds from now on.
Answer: 87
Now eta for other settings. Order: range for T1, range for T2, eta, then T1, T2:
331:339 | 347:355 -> -0.9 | 1.77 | 2.664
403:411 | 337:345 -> -0.9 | 1.59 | 2.509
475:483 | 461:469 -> -0.6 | 1.96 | 2.596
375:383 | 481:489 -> 0.4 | 2.63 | 2.253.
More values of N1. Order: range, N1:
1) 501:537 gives 97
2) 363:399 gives 96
